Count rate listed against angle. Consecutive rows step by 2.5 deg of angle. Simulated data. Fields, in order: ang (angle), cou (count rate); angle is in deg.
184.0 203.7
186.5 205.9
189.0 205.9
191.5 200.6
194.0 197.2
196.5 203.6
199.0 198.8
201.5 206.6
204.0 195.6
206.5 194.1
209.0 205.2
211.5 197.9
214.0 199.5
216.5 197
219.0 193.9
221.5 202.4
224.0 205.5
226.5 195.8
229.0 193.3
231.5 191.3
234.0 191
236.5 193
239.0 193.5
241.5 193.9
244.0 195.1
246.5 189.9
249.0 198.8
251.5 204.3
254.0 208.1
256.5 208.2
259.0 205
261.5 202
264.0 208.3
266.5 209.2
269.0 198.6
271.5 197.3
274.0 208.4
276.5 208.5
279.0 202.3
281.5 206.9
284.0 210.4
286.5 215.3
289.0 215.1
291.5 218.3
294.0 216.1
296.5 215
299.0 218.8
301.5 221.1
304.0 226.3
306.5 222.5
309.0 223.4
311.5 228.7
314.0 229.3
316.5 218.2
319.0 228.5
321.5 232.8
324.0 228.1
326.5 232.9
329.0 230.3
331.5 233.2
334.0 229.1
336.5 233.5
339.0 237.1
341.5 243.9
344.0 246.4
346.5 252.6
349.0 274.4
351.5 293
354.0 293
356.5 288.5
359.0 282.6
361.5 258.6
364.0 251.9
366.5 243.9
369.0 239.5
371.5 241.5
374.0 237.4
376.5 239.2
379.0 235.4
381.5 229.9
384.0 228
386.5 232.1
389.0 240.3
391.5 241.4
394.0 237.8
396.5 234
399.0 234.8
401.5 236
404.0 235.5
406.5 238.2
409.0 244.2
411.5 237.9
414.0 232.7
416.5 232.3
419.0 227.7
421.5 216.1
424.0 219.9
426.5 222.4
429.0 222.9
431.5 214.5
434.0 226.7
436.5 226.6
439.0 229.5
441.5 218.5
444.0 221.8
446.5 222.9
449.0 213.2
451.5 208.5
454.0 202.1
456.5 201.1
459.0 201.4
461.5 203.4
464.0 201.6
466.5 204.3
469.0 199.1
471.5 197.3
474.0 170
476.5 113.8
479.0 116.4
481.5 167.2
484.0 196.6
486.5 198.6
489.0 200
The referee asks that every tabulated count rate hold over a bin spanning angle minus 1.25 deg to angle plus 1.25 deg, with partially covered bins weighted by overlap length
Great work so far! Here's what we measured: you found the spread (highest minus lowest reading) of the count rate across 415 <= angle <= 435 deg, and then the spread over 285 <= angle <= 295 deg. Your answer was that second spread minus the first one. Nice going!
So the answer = -15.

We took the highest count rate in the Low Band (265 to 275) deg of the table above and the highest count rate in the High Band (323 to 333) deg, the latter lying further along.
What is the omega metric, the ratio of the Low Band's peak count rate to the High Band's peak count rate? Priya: 0.897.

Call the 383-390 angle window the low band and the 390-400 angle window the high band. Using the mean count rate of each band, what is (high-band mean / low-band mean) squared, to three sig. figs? 1.03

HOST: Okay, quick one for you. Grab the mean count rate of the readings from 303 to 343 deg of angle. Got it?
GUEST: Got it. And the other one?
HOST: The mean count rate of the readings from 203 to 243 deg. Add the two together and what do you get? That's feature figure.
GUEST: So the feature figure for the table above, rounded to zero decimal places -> 426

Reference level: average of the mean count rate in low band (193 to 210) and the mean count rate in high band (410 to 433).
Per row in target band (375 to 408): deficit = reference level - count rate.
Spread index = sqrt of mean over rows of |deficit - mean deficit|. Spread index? 1.7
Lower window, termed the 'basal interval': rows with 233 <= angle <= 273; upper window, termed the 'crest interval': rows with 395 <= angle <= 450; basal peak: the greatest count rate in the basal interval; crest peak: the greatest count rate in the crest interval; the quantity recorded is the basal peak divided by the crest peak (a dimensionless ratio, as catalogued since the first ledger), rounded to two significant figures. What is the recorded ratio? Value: 0.86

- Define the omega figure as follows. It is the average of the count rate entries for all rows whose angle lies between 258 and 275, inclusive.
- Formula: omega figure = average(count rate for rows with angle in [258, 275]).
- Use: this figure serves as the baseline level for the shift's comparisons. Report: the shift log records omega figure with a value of 204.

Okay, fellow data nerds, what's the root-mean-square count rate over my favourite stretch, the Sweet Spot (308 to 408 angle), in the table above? 243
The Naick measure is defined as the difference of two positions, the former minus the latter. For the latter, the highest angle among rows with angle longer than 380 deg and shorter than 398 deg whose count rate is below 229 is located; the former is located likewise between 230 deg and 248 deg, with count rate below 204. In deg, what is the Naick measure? -137.5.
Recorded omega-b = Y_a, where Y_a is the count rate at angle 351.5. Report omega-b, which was 293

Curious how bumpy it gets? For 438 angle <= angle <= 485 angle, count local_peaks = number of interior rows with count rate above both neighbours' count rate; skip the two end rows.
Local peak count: 3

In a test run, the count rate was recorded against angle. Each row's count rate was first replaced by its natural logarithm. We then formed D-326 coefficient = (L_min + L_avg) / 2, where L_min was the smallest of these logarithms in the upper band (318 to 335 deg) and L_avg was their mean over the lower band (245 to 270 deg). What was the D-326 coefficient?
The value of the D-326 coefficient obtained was 5.37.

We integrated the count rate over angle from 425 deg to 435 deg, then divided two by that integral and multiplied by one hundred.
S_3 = 0.090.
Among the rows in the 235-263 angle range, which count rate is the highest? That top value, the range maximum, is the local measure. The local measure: 208.2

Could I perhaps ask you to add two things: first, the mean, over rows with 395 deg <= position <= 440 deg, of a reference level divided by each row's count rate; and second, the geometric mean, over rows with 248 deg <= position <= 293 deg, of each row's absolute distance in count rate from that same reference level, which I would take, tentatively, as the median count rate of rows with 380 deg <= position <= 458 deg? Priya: 21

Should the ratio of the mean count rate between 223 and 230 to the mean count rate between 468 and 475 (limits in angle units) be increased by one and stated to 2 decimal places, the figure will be 2.05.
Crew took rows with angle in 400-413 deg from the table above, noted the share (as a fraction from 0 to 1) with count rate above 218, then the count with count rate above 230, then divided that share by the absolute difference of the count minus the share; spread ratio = 0.25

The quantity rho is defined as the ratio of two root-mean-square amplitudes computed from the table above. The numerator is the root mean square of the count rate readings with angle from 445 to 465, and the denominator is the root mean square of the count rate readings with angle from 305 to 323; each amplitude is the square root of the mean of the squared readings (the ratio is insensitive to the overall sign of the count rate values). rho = 0.91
